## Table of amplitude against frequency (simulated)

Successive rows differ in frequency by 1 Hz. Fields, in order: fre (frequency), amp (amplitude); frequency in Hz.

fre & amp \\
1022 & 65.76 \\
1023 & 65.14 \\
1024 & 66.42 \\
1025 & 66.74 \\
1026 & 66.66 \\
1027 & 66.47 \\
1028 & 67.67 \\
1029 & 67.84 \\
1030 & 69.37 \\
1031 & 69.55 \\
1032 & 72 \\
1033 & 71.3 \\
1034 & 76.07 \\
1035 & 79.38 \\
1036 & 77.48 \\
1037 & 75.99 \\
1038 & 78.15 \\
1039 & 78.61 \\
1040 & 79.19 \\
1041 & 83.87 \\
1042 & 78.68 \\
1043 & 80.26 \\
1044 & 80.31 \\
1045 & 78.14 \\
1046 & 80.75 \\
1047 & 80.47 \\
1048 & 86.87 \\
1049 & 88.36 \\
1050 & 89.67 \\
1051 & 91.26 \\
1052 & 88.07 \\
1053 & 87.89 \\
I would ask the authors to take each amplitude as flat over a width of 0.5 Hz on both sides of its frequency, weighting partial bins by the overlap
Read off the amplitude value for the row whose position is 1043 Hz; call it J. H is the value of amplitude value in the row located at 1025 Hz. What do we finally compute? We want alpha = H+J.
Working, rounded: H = 66.74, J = 80.26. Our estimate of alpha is 147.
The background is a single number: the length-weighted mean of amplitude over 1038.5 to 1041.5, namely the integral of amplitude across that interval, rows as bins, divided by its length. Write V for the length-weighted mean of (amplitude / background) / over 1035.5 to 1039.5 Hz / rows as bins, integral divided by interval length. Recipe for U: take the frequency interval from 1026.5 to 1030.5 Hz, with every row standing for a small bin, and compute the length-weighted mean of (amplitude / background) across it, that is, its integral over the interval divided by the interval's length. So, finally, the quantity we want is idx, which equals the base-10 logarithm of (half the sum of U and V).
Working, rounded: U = 0.84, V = 0.96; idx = -0.04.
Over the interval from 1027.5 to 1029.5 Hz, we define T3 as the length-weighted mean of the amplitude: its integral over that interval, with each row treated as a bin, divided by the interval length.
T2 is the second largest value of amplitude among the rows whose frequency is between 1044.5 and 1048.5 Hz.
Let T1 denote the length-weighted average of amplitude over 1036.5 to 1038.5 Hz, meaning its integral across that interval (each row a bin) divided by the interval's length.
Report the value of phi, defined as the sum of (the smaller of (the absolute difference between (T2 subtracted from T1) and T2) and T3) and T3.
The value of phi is 136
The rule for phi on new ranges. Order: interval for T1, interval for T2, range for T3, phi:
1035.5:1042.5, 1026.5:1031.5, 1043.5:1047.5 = 140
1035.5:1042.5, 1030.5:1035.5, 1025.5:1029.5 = 134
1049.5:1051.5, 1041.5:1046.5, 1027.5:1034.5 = 141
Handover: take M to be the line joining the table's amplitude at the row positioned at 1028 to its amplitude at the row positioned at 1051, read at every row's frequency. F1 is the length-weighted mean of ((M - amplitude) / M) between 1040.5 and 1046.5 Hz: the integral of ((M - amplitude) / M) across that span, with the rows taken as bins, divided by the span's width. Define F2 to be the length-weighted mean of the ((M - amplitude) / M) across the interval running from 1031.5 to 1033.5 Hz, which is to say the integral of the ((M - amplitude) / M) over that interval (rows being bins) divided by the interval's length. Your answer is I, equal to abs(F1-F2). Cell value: 0.029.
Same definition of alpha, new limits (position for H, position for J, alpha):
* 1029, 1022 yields 134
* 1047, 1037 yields 156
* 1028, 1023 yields 133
